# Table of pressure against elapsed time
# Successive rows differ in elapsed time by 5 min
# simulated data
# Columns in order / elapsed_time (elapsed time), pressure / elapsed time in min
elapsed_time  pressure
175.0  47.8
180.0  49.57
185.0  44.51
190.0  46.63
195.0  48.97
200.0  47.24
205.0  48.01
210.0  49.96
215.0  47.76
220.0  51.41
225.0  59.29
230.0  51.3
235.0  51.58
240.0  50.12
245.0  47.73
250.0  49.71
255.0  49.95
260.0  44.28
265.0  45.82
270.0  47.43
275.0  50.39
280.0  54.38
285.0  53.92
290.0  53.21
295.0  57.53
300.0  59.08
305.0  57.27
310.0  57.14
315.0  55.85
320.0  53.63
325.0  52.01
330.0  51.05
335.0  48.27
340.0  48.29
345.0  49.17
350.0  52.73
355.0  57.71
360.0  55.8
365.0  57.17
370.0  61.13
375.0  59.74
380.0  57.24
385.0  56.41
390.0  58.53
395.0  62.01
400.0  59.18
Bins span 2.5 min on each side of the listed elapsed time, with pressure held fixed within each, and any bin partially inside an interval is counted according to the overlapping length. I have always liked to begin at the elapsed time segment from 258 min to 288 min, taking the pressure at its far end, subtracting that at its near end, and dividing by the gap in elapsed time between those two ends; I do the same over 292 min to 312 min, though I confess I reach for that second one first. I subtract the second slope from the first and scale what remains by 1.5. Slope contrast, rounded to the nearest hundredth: 0.62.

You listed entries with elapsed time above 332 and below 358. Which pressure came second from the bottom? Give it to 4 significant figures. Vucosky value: 48.29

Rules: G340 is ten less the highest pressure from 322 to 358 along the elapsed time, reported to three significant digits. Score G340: -47.7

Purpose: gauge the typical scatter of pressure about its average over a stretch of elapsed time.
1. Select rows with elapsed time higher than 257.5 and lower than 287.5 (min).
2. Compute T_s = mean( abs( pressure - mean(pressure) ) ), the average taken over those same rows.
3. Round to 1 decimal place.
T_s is 3.5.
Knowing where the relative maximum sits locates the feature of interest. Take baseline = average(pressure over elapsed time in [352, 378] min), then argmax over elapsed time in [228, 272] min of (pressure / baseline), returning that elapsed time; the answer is 235.0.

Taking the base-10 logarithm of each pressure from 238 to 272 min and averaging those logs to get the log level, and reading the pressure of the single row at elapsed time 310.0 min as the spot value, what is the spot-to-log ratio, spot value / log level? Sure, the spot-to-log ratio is 34.0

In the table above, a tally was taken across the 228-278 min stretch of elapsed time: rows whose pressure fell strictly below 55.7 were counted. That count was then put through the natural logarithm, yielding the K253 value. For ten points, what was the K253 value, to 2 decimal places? 2.30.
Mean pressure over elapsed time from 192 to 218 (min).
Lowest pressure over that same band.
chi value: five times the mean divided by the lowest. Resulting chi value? 5.1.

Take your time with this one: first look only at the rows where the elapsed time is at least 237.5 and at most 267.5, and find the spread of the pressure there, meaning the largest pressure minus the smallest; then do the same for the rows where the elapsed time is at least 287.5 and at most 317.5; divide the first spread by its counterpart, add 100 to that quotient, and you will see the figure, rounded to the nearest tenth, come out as 101.0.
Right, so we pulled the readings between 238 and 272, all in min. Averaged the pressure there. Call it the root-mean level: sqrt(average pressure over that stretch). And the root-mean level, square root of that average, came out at 6.9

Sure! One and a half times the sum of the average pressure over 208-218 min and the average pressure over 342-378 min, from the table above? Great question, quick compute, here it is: 157.6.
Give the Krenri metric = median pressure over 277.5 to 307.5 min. 55.8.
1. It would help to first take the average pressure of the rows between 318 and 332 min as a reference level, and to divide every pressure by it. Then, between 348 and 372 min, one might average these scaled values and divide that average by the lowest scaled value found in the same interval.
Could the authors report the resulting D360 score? 1.08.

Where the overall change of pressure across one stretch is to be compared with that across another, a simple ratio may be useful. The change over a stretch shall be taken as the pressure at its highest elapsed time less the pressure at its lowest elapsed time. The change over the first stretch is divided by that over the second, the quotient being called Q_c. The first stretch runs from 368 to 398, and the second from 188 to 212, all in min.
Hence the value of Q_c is 0.3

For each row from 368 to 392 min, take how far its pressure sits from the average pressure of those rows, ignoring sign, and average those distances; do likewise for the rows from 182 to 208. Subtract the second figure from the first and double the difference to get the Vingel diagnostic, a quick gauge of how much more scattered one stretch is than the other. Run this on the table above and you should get 0.5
